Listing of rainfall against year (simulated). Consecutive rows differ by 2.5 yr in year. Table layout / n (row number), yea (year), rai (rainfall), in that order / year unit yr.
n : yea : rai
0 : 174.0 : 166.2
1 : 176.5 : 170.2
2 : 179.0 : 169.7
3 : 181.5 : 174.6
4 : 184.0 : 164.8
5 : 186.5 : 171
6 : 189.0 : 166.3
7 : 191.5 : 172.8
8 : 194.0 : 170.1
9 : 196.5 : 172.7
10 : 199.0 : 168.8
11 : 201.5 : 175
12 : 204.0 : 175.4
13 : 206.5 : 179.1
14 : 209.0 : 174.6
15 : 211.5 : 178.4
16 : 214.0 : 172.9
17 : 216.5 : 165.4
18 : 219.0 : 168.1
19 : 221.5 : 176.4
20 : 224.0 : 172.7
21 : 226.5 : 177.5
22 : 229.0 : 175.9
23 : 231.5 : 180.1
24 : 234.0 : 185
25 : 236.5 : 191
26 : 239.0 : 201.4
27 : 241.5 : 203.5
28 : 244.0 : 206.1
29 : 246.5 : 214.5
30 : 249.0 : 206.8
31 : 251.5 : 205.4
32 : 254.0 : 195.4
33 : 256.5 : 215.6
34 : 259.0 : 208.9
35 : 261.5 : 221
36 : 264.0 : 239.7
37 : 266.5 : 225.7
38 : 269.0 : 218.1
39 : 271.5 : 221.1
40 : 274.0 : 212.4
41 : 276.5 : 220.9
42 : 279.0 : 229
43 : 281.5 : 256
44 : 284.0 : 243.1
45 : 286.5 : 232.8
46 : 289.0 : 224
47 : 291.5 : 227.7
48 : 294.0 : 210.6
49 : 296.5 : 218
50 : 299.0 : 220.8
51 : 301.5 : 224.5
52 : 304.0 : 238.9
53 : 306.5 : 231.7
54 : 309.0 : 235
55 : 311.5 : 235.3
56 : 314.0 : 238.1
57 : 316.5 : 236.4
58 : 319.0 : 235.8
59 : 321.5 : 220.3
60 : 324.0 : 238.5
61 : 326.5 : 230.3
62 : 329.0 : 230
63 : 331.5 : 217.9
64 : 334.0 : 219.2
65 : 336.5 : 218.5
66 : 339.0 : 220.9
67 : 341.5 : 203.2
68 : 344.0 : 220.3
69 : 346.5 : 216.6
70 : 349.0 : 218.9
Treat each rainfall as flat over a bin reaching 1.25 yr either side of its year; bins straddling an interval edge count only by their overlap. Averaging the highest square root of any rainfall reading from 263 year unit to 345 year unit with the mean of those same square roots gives 15.5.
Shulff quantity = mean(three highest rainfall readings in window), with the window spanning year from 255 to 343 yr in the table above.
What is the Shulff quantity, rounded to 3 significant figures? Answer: 246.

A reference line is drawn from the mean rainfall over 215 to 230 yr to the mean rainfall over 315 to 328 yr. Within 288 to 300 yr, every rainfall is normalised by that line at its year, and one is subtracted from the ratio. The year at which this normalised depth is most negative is 294.0 yr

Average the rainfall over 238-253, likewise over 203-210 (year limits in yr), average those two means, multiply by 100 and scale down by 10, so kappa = 1913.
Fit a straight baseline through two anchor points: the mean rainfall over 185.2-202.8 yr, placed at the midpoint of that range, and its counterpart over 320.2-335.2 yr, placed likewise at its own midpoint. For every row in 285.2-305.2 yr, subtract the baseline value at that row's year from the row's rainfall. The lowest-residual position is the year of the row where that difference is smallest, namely 294.0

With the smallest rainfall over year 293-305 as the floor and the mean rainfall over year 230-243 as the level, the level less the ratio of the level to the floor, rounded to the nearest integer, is 191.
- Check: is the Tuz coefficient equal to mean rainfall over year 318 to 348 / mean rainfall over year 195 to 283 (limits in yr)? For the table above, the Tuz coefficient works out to 1.13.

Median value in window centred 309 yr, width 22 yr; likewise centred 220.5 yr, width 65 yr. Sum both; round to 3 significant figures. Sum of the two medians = 411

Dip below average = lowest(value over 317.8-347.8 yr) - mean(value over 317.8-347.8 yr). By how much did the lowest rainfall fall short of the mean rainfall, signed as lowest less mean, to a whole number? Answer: -19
